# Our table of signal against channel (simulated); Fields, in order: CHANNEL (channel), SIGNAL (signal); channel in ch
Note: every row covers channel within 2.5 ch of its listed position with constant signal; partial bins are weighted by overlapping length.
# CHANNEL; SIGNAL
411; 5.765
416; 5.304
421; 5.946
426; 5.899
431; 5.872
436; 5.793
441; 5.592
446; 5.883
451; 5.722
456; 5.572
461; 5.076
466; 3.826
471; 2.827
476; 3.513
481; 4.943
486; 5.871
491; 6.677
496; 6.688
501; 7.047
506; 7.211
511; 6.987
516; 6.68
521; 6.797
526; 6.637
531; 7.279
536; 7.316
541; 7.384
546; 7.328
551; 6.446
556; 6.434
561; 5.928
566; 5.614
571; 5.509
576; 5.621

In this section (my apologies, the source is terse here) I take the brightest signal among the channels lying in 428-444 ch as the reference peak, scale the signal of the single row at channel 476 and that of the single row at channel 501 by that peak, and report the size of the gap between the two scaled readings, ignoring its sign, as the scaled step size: 0.60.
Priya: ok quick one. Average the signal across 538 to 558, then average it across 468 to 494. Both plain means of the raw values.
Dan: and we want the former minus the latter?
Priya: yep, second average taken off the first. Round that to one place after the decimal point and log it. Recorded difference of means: 2.1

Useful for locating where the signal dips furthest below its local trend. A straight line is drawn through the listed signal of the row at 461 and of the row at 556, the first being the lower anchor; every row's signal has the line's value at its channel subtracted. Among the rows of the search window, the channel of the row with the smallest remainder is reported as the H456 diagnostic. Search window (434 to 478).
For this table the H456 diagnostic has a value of 471 ch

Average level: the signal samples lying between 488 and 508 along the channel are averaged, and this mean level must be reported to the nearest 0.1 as 6.9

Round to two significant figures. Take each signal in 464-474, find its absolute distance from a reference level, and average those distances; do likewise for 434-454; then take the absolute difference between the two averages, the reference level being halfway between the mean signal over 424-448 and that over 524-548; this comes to 2.4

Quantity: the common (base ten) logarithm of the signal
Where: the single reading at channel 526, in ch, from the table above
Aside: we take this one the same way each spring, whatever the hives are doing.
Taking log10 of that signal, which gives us 0.822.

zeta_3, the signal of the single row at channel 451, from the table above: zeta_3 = 5.722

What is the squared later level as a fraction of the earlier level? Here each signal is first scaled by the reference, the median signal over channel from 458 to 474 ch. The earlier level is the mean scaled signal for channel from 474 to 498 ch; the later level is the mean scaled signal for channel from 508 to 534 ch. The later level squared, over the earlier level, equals 2.2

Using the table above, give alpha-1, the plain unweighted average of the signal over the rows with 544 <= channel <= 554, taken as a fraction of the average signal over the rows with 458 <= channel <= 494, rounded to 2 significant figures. 1.5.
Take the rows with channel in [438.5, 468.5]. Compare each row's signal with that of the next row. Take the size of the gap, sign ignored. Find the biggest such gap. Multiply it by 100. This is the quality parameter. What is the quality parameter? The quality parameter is 125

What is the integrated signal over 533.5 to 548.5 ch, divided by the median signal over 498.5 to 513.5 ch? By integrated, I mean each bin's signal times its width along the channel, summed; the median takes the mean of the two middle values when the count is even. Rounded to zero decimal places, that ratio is 16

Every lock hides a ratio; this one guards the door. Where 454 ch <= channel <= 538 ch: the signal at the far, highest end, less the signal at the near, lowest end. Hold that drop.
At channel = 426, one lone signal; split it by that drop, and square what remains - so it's 11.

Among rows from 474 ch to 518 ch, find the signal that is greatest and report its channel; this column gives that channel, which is 506 ch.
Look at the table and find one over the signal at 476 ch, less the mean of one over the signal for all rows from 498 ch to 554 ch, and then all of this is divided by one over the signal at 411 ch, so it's 0.82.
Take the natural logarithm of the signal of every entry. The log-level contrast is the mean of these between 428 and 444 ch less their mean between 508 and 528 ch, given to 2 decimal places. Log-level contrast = -0.16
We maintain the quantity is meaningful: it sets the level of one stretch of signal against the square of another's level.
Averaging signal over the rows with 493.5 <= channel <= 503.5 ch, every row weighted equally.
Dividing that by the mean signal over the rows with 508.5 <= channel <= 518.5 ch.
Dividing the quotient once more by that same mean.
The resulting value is 0.15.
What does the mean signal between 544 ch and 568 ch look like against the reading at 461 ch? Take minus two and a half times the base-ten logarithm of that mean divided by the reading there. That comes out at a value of -0.24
